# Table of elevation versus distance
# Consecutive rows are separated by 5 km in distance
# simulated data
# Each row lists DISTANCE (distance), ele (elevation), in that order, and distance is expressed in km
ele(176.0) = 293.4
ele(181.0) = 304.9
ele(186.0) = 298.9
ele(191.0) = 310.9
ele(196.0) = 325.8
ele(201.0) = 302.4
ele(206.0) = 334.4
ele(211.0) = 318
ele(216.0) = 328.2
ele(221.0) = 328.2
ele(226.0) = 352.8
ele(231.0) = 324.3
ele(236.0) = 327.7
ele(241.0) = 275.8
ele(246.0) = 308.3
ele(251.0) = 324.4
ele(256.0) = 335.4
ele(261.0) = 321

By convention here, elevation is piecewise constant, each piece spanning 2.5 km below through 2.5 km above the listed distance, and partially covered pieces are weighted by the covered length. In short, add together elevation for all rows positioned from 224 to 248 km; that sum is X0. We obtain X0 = 1589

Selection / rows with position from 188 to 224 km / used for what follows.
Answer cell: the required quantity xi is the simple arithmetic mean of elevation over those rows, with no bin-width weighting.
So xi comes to 321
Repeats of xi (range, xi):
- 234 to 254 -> 309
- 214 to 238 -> 332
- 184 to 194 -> 305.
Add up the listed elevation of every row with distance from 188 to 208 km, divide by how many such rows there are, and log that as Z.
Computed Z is 318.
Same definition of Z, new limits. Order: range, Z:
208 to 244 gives 322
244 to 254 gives 316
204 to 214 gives 326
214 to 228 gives 336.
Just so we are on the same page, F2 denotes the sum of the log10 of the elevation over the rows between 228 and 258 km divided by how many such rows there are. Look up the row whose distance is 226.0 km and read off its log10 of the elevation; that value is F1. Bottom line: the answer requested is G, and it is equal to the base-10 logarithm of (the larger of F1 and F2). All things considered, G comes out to 0.4061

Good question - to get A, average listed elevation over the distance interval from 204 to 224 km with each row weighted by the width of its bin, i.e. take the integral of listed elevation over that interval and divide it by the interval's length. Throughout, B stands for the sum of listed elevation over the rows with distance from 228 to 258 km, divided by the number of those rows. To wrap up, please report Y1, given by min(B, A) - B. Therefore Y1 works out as 0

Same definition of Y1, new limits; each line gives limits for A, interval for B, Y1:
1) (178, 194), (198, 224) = -17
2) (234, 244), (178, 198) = -9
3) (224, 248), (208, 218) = -6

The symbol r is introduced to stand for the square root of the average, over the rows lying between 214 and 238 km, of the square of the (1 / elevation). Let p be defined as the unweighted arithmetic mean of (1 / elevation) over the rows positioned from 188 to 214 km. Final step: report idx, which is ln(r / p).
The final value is -0.04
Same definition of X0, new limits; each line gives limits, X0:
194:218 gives 1609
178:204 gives 1543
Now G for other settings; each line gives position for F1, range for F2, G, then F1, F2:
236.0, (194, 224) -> 0.4006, 2.52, 2.51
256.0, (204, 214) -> 0.4024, 2.53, 2.51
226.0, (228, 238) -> 0.4061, 2.55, 2.51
